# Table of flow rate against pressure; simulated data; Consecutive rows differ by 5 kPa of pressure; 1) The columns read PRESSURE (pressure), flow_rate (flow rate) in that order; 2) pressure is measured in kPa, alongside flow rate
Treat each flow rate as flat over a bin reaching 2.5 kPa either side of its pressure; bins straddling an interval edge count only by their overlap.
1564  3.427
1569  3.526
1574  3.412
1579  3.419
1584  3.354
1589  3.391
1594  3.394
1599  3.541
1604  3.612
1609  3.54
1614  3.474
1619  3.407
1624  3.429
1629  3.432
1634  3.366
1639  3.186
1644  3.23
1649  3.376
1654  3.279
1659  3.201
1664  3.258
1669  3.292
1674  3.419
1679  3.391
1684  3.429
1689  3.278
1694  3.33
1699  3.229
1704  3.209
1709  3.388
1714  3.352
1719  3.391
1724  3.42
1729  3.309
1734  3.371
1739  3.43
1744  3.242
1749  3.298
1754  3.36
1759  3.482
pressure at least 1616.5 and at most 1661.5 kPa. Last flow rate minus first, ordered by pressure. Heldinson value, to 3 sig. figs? -0.206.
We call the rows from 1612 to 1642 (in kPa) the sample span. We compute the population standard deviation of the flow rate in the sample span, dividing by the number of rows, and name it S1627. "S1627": 0.094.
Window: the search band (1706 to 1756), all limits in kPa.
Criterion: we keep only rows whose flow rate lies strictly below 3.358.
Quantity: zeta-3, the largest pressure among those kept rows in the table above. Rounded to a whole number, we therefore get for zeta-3 1749 kPa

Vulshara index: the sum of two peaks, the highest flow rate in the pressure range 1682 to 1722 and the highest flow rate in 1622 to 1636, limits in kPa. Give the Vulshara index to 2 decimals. 6.86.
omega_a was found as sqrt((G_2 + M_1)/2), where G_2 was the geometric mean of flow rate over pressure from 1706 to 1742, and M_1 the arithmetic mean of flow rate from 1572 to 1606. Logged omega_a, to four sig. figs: 1.847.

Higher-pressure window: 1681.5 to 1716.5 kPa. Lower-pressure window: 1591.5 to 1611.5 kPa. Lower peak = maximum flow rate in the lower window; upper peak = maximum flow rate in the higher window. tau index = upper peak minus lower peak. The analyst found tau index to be -0.18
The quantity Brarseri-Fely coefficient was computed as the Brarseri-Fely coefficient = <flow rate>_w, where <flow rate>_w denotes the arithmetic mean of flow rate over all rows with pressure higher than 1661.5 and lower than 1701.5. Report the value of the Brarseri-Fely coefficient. 3.33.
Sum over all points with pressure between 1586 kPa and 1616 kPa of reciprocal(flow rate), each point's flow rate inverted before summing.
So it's 1.72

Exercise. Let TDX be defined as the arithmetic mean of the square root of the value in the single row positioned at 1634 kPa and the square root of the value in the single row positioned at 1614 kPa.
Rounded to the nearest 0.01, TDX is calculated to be 1.85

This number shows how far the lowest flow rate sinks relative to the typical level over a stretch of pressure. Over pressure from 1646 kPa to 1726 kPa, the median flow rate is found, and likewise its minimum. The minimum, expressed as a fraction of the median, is 0.958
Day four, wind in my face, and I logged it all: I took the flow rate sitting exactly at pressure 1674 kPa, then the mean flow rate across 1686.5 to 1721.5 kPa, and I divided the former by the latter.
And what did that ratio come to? 1.03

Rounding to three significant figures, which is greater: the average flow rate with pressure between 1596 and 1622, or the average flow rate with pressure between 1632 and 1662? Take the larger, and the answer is 3.51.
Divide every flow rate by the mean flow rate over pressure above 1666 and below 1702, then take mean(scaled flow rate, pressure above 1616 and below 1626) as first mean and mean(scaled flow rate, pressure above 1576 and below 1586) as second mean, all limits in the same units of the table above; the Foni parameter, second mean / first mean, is 0.99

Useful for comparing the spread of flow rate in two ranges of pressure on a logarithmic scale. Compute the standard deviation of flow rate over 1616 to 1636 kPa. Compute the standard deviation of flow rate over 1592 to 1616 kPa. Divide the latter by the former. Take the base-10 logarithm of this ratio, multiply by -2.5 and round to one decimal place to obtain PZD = -1.1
